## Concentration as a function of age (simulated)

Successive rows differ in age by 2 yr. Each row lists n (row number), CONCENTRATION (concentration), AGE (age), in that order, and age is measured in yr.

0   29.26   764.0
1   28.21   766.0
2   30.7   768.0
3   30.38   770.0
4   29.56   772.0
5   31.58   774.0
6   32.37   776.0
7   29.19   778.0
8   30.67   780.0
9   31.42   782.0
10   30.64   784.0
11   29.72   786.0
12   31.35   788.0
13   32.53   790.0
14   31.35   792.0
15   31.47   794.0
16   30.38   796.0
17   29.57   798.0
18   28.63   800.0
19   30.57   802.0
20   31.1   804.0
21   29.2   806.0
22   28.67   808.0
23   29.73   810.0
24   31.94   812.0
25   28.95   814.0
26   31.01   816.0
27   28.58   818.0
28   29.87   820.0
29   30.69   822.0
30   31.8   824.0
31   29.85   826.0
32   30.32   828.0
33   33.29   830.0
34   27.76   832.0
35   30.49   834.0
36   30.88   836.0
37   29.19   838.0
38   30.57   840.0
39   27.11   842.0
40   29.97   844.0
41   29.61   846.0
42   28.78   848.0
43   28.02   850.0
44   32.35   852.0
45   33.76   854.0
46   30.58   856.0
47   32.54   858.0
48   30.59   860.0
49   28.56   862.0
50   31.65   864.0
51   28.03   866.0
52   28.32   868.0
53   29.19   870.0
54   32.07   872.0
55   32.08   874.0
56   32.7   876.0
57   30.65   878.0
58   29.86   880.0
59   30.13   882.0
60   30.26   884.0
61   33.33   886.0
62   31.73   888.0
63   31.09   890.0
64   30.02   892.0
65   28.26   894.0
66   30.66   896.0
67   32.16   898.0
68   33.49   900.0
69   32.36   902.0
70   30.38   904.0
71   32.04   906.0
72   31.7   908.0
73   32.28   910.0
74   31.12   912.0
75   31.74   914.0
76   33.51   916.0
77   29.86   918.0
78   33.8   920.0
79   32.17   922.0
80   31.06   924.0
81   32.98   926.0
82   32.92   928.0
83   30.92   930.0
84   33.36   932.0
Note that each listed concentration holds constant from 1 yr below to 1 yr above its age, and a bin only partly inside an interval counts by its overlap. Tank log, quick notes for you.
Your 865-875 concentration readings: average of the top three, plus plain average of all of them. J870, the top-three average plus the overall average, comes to 61.1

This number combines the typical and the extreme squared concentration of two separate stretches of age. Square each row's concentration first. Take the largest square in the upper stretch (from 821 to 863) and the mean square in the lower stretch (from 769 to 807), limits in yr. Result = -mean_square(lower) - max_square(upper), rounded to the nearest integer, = -2078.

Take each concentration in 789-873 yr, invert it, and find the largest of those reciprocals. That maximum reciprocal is 0.0369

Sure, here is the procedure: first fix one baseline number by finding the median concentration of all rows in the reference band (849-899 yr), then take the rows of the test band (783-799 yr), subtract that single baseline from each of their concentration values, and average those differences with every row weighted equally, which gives 0.2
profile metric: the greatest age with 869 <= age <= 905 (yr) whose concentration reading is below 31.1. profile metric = 904.0 yr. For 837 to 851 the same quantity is 850.0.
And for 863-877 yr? 870.0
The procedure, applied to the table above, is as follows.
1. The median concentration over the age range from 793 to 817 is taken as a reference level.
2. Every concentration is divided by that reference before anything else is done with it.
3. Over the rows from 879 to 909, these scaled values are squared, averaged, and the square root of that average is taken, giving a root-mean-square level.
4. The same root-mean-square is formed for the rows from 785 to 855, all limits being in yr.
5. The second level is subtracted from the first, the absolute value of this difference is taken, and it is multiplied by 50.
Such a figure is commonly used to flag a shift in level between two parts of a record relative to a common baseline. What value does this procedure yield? 1.5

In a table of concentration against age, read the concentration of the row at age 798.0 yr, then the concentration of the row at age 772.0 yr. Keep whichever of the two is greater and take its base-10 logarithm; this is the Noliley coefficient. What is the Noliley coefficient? 1.47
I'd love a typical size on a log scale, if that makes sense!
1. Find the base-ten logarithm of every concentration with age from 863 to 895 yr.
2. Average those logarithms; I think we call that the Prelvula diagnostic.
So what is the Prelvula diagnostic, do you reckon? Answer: 1.48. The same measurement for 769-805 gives 1.49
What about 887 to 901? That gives 1.49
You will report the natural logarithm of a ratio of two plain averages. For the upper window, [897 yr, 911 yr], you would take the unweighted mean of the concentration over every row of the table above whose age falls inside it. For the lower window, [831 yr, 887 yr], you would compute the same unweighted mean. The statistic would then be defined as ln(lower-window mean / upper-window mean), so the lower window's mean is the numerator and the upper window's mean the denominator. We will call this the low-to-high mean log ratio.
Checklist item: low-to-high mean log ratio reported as -0.056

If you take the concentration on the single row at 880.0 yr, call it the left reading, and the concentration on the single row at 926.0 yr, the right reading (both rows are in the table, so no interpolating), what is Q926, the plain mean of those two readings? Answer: 31.42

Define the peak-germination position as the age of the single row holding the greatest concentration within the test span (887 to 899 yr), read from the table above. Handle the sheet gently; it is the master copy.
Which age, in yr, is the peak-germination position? 898.0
